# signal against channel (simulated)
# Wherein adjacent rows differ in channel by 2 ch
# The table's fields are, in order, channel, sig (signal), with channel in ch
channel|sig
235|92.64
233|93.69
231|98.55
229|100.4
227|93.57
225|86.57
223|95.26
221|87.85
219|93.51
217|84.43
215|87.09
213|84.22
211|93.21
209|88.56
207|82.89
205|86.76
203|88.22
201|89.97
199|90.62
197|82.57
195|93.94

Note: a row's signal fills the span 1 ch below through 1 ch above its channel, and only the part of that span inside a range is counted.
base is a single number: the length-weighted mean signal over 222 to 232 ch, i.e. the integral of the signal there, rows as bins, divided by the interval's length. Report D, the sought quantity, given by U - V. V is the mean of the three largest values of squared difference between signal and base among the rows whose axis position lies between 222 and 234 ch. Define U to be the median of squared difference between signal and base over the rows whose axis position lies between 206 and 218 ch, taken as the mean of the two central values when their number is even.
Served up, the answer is 47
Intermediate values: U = 85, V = 38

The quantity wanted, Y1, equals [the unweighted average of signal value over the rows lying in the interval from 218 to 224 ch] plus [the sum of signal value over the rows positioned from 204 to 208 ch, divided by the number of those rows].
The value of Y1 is 177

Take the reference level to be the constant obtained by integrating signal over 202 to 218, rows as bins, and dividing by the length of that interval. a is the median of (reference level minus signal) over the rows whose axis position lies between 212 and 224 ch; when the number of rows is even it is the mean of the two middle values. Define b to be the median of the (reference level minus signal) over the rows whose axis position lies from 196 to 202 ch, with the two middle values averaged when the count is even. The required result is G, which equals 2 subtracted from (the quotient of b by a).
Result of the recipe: 3.6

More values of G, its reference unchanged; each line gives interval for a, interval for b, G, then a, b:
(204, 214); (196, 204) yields -15.4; 0.2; -2.2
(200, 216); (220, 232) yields 8.2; -0.7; -7.5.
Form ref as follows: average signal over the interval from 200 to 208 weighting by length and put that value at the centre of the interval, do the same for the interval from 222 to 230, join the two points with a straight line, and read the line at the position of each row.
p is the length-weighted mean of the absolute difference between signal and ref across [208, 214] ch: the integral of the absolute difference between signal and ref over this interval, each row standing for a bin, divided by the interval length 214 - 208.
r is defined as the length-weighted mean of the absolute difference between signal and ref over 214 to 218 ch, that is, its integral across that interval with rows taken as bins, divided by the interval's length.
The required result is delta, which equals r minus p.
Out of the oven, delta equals 1.8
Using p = 3.2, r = 5.0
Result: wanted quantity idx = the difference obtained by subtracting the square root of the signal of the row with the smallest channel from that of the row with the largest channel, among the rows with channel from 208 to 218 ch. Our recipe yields -0.22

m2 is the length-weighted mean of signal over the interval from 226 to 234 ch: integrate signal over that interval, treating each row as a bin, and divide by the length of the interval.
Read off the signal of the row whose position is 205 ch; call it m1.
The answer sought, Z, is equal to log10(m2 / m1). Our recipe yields 0.046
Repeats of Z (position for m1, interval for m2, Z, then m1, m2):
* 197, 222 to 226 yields 0.042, 82.57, 90.9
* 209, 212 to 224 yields 0.001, 88.56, 88.7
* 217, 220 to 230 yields 0.041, 84.43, 92.7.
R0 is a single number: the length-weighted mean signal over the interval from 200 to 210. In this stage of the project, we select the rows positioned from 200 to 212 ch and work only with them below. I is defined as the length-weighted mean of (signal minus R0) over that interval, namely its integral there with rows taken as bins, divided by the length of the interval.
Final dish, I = 1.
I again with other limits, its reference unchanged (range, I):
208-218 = 0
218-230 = 6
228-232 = 12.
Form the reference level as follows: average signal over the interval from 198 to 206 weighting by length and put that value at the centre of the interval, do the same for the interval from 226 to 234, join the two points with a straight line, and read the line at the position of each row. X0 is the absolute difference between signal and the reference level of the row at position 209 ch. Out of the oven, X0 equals 2.2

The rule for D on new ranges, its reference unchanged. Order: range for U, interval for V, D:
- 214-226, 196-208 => -65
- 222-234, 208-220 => -87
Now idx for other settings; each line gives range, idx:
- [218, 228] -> 0.00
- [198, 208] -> -0.42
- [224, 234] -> 0.38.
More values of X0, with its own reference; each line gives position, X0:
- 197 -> 5.0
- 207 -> 7.4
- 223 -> 0.6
